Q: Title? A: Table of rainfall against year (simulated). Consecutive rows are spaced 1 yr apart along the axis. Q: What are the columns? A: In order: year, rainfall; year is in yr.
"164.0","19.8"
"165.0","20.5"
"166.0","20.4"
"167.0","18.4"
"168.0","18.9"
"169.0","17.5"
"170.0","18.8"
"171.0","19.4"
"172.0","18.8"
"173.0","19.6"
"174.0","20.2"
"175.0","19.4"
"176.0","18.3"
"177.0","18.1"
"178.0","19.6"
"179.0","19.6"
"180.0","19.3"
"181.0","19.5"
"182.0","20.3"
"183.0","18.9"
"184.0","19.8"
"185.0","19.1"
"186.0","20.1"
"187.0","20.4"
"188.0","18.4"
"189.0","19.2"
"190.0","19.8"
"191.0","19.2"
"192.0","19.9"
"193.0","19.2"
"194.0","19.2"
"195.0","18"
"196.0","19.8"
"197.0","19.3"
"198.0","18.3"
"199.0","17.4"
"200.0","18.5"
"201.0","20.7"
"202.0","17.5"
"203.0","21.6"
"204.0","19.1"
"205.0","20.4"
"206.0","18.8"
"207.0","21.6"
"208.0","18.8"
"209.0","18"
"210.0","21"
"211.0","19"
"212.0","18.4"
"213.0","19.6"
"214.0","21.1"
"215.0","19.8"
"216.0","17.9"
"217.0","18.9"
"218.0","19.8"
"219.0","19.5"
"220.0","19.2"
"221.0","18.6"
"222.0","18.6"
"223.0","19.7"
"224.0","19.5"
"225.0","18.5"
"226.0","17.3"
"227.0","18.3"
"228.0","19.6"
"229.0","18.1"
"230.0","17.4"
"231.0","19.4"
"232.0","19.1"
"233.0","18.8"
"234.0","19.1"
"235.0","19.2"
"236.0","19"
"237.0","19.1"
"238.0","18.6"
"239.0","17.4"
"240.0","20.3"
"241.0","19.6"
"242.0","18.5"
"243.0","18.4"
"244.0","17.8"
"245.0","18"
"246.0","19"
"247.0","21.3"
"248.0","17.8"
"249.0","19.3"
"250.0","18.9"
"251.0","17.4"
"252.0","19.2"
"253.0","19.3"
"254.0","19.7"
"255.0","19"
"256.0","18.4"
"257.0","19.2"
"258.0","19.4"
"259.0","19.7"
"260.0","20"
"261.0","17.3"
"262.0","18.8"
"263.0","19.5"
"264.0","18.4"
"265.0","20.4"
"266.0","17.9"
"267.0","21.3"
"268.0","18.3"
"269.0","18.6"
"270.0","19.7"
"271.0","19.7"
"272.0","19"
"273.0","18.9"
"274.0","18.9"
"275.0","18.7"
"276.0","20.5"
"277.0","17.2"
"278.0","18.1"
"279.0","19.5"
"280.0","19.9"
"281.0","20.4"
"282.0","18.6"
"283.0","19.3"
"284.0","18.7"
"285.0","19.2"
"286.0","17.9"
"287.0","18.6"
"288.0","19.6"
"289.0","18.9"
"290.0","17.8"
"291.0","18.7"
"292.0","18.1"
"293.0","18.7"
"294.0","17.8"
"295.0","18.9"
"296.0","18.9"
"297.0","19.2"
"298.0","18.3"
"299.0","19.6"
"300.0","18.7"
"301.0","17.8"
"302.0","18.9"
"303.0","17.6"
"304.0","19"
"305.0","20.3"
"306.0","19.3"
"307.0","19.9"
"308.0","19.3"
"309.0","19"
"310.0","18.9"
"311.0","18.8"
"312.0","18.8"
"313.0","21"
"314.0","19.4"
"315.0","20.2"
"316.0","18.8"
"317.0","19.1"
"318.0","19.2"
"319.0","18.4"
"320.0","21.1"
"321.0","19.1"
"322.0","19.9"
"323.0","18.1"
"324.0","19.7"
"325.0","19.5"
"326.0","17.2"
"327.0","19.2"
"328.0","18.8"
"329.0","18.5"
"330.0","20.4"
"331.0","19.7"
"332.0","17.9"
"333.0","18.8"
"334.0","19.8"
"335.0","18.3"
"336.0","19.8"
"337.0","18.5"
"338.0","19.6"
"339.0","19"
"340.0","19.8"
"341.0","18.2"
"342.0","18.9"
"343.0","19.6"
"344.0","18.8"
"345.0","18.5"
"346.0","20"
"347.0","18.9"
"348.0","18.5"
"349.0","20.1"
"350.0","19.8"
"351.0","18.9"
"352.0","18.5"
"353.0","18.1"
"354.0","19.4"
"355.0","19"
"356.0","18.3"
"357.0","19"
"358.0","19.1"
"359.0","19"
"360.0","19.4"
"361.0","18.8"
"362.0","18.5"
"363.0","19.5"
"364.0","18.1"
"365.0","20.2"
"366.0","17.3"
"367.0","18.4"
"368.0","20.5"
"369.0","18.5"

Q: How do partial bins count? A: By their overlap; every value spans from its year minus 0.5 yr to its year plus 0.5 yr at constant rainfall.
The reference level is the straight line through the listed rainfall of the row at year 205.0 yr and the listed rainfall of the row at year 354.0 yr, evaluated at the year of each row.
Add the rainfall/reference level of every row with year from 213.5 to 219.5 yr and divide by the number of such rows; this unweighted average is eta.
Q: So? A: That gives 0.960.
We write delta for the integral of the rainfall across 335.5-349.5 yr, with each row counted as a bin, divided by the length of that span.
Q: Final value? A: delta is 19.16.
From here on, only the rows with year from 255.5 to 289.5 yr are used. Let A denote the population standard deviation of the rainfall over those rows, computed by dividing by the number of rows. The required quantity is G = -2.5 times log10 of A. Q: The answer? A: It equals 0.12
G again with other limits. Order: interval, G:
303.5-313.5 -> 0.38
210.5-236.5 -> 0.24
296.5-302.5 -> 0.58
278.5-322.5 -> 0.26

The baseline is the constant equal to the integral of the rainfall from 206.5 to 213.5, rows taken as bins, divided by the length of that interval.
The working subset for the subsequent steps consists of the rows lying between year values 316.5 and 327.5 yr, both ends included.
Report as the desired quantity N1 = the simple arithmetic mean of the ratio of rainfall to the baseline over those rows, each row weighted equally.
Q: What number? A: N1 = 0.982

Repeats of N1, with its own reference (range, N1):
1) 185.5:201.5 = 0.986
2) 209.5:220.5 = 0.999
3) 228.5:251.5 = 0.963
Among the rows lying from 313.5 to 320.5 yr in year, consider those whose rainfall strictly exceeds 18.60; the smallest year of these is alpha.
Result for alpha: 314.0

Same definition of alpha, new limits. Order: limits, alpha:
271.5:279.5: 272.0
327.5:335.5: 328.0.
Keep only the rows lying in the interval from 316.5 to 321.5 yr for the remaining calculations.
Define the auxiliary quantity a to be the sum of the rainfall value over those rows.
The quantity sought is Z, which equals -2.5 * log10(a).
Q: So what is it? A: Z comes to -5.0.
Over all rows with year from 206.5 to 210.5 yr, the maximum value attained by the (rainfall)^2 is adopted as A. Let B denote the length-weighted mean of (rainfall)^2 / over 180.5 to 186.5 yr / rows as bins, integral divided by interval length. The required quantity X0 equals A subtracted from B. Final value -81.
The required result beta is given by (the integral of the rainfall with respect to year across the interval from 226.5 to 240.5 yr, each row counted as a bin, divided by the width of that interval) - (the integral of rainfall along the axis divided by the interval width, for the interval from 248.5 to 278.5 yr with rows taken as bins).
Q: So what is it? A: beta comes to -0.2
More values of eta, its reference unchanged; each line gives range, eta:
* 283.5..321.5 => 0.962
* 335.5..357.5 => 0.980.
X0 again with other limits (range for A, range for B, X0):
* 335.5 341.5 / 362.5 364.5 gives -38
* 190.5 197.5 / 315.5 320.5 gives -22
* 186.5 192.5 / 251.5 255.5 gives -44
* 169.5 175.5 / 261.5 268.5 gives -37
